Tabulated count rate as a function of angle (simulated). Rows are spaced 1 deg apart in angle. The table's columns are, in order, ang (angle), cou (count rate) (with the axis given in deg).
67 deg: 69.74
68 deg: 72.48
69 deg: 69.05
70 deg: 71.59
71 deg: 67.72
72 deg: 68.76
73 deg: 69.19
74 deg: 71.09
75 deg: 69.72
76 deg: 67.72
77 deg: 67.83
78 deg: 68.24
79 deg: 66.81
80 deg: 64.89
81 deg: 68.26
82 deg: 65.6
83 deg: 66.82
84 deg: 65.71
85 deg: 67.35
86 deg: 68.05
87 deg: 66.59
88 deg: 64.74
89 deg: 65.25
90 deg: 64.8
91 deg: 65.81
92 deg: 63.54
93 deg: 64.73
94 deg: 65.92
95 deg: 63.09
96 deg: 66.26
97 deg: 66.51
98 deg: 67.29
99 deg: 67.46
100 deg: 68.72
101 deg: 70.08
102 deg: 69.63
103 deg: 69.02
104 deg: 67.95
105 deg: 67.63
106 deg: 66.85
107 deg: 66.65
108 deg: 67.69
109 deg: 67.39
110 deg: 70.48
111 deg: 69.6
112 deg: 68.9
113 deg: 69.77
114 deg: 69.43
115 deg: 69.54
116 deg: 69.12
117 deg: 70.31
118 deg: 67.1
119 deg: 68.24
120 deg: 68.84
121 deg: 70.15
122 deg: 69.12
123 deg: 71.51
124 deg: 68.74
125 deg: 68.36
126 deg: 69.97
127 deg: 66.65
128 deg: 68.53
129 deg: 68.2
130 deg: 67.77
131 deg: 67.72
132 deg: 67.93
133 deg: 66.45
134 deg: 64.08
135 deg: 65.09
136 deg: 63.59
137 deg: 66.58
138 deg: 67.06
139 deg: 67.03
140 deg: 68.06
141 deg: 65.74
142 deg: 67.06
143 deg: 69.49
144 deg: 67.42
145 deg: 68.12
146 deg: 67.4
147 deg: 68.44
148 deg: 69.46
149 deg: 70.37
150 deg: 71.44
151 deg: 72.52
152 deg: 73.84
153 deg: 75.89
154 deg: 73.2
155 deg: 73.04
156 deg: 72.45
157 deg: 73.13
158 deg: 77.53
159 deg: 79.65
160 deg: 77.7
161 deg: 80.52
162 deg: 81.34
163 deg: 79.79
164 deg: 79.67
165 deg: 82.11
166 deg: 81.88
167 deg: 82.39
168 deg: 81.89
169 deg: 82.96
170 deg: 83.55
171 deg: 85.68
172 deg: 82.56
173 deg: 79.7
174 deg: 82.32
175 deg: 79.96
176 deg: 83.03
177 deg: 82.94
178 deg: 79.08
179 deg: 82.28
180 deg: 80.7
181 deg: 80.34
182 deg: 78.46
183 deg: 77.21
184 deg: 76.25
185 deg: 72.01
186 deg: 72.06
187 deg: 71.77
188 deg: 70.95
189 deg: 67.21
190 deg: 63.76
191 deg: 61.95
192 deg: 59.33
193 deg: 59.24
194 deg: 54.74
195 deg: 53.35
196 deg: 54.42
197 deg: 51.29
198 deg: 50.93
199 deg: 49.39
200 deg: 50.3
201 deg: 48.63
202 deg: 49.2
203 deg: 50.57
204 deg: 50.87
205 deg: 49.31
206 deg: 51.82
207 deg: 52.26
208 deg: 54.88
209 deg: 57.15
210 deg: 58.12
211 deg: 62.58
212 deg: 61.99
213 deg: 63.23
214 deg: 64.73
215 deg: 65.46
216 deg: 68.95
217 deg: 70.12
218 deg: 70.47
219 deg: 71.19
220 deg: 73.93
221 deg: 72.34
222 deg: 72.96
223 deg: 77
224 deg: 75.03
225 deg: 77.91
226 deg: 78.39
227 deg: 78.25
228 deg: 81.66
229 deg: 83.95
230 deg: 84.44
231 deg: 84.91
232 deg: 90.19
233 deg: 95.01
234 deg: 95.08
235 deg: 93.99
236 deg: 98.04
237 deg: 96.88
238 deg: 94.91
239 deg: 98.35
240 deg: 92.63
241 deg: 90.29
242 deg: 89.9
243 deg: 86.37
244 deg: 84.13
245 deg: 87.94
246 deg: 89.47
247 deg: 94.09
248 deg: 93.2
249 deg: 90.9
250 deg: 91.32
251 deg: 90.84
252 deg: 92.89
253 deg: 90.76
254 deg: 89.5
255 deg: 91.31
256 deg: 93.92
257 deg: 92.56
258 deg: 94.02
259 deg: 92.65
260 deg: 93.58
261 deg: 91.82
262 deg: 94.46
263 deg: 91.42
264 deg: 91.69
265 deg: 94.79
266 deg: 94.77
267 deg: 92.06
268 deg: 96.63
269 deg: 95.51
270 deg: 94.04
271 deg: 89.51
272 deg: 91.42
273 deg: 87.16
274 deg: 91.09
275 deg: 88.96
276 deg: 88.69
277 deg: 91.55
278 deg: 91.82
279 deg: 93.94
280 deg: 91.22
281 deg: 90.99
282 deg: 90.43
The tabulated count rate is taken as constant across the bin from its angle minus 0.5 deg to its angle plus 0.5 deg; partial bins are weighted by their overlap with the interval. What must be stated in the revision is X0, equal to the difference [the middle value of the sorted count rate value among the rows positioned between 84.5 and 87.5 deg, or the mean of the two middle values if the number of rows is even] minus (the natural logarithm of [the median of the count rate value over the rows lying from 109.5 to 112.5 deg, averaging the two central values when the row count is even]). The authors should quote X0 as 63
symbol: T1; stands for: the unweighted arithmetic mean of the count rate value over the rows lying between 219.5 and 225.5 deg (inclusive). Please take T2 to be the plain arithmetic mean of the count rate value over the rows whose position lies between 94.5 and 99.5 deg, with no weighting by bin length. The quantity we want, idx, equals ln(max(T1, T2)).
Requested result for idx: 4.32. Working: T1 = 75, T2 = 66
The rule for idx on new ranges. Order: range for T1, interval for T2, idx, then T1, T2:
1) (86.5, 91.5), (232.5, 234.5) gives 4.55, 65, 95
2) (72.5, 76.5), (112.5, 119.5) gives 4.24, 69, 69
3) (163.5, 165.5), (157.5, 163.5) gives 4.39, 81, 79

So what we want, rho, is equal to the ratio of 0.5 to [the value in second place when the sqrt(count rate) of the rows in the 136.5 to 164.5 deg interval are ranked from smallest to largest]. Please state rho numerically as 0.0613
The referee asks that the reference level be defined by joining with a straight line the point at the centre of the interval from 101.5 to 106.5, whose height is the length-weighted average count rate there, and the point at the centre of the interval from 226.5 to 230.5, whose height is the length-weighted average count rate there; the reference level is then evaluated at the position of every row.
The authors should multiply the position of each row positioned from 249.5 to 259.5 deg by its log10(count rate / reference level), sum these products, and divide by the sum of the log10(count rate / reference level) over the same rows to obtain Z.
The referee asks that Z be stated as 254.7 deg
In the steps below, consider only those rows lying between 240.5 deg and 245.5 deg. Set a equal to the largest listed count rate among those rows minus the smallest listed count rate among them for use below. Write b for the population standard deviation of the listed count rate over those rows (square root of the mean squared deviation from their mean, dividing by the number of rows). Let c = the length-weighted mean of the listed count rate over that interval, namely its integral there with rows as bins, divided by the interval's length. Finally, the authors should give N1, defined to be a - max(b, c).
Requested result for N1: -82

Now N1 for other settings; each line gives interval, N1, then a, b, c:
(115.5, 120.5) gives -66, 3.21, 1.1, 69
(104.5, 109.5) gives -66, 1.04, 0.4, 67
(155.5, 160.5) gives -69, 7.20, 2.8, 76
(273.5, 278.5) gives -87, 3.13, 1.3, 90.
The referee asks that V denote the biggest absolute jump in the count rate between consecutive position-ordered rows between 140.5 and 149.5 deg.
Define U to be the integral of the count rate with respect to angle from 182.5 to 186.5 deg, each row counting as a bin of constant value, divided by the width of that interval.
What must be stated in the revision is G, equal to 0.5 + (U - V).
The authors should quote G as 72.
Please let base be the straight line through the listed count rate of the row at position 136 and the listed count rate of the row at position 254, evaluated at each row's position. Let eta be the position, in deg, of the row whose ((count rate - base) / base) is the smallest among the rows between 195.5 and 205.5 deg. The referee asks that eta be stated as 201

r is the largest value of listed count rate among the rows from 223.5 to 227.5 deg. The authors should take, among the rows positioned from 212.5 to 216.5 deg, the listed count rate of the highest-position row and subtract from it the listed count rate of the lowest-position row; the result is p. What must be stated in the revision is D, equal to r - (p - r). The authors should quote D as 151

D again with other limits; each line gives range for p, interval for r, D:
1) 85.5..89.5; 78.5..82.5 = 139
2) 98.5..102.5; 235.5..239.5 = 195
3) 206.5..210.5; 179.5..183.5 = 156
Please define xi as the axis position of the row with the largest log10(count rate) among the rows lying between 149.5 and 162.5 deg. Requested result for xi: 162 deg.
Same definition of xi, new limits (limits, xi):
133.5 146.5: 143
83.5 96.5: 86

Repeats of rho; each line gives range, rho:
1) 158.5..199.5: 0.0701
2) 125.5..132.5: 0.0608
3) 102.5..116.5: 0.0612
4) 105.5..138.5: 0.0625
